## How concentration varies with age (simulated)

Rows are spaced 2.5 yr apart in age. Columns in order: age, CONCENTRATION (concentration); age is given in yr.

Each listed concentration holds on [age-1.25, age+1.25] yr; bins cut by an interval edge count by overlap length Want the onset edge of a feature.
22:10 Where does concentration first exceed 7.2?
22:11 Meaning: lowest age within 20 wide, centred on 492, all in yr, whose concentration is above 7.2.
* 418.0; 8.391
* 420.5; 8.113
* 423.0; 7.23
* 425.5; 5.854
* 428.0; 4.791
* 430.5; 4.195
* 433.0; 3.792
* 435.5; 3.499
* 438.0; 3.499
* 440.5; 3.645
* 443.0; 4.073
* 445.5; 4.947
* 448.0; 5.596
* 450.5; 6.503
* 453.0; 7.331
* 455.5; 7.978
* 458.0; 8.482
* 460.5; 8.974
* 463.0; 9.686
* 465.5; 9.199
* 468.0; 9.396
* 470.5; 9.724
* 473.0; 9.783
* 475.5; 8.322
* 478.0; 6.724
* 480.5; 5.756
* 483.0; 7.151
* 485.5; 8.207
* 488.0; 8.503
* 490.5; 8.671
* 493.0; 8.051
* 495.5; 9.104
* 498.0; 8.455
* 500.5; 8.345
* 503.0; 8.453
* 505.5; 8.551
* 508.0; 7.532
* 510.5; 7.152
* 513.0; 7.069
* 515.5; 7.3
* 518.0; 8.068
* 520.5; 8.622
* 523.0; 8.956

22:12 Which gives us 485.5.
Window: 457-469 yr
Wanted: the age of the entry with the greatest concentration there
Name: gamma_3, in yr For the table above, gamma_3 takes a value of 463.0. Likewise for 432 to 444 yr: 443.0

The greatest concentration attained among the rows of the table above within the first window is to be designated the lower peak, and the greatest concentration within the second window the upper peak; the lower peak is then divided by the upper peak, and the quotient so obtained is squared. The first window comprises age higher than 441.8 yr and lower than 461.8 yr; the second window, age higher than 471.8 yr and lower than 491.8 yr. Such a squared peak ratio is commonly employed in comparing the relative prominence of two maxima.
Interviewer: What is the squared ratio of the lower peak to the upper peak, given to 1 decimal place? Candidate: 0.8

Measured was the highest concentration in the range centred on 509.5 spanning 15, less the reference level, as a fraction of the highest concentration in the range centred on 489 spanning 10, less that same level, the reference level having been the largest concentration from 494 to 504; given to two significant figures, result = 1.3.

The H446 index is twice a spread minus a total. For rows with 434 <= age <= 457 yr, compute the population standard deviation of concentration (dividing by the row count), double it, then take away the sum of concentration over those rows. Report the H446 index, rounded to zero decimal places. -44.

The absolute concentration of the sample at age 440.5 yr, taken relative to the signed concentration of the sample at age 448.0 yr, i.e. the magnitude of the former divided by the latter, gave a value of 0.65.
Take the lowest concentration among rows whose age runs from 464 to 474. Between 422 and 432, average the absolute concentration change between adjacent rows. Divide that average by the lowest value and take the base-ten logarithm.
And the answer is -1.0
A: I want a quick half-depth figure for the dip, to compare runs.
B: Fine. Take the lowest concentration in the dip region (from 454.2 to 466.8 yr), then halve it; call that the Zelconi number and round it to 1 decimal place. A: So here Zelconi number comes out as 4.0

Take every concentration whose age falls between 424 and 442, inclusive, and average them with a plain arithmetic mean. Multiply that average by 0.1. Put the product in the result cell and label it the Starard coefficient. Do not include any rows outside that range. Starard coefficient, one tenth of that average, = 0.42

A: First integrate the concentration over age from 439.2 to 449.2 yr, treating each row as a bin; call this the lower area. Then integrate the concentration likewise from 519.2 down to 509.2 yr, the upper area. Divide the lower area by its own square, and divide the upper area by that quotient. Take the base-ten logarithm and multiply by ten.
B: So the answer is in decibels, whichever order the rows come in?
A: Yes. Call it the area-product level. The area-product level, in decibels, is 35.3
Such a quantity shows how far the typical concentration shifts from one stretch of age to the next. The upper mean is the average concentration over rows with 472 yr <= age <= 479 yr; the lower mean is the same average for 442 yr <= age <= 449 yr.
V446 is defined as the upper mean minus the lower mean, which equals 3.40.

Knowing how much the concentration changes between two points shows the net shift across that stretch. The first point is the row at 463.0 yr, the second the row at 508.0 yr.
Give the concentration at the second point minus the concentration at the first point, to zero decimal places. -2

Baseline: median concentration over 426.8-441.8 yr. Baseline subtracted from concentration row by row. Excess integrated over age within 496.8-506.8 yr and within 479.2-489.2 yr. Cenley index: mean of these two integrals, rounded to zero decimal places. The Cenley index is 42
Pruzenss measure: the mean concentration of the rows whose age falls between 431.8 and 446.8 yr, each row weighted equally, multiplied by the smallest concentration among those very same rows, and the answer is 14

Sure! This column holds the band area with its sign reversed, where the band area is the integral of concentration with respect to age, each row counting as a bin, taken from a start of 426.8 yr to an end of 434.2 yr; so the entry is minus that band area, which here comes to -32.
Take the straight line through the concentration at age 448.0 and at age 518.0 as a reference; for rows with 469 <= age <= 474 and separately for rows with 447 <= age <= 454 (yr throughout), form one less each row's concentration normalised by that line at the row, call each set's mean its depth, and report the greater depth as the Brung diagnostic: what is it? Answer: -0.14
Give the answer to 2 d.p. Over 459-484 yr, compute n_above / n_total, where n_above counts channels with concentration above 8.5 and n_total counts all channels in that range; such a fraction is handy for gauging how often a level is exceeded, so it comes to 0.60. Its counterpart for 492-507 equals 0.33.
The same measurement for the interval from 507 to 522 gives 0.17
